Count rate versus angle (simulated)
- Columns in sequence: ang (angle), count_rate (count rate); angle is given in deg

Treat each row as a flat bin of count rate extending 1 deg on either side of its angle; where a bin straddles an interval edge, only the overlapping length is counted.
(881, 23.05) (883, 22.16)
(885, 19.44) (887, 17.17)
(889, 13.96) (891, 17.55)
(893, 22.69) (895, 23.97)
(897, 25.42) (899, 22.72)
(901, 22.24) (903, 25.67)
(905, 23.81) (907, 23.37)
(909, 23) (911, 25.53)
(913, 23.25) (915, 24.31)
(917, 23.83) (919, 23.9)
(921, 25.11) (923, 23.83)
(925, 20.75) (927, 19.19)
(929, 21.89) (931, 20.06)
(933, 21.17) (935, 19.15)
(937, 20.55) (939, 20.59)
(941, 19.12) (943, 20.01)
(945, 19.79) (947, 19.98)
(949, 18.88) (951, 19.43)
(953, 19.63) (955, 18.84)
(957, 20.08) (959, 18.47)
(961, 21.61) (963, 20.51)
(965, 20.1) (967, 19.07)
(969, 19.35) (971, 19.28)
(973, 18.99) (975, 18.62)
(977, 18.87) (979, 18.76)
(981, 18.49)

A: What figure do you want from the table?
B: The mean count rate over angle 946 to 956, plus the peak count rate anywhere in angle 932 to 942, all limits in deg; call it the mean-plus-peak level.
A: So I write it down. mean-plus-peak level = 41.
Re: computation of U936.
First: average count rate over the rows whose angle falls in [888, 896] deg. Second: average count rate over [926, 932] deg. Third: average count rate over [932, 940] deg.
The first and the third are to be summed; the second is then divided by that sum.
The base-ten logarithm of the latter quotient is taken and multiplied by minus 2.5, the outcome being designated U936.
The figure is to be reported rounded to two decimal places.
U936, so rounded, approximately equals 0.73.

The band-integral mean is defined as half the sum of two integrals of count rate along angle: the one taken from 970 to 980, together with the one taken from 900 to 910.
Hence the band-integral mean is 213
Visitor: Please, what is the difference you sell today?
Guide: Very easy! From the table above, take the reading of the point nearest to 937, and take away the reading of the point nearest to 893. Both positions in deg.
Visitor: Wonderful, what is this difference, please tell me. -2.1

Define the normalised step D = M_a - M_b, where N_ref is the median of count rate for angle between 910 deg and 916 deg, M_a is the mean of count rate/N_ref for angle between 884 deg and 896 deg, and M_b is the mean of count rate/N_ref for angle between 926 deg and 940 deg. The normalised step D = -0.051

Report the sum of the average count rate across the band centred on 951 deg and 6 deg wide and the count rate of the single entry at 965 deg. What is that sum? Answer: 39.4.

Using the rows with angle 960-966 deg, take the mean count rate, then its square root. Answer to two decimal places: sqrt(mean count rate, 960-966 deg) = 4.55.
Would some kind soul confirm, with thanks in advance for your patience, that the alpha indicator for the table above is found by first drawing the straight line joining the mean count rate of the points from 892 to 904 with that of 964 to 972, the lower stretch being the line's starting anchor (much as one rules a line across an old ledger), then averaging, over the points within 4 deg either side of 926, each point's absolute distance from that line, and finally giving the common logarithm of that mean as 0.16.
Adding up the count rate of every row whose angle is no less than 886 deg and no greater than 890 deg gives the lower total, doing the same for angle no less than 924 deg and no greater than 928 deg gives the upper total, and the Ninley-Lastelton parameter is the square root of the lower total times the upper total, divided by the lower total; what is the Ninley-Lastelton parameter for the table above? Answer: 1.133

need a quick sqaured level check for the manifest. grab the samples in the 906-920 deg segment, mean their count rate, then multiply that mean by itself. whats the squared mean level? 570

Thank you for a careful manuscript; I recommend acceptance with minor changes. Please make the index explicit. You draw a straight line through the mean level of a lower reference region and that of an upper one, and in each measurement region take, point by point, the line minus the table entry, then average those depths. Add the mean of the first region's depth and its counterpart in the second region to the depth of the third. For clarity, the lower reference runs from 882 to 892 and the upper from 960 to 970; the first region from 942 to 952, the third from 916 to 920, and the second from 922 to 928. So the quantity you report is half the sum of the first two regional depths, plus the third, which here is -6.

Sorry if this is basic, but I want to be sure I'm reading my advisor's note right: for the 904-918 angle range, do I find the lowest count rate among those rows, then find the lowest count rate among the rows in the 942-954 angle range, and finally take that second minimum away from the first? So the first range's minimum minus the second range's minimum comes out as 4.1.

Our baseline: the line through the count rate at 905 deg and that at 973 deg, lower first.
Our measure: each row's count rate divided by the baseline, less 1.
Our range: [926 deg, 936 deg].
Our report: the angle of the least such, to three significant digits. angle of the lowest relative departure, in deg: 927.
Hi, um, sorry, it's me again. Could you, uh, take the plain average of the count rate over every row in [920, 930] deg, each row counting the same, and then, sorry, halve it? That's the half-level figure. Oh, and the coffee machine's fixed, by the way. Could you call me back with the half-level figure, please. 11.1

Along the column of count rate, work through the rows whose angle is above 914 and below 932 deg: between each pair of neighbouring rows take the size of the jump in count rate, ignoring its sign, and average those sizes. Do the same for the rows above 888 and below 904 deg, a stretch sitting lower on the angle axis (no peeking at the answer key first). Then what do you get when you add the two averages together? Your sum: 4.1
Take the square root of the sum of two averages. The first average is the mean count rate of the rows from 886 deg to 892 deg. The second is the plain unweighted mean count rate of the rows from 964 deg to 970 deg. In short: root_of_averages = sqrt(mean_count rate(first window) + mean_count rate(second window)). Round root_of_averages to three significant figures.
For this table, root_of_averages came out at 5.98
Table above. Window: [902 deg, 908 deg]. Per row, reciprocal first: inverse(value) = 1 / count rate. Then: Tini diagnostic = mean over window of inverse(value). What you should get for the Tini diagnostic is 0.0412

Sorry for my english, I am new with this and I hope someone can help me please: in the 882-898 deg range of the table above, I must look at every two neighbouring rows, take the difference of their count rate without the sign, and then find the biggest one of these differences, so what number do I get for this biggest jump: 5.1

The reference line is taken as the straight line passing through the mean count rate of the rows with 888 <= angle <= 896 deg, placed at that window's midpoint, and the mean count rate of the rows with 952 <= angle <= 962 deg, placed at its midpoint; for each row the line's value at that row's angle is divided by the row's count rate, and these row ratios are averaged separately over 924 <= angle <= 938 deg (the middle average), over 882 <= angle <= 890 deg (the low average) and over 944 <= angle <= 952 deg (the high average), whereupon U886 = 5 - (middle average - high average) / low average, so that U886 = 5.04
